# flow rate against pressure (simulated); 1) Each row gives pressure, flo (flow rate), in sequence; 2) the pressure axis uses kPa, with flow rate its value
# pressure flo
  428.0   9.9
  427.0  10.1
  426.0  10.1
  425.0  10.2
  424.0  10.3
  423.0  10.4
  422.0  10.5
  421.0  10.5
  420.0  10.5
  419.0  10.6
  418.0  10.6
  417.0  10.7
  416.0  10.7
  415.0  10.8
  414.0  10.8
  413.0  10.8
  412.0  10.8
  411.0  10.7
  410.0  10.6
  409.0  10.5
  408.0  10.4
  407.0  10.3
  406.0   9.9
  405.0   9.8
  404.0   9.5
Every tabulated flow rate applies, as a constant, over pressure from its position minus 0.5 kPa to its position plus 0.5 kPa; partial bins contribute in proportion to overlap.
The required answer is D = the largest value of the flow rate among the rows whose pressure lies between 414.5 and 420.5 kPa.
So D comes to 10.8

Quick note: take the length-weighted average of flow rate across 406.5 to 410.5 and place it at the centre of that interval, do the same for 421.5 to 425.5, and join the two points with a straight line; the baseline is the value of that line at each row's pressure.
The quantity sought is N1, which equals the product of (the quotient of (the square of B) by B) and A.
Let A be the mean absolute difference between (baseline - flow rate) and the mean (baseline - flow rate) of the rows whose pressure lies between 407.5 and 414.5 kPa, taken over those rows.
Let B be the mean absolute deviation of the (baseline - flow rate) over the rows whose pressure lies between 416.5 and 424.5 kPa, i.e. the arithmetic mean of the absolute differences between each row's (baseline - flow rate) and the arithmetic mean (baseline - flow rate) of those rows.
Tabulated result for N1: 0.011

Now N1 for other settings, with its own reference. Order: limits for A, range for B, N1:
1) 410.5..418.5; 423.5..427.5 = 0.004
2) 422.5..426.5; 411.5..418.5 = 0.005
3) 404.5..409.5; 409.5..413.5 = 0.022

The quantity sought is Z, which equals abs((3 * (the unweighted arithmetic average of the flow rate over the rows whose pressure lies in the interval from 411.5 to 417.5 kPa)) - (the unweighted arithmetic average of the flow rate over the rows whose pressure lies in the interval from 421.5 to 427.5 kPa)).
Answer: 22.0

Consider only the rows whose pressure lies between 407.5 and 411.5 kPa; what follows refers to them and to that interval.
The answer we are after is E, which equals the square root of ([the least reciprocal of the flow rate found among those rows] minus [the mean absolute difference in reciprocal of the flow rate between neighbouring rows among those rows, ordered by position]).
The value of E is 0.304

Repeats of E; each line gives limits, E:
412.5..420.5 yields 0.304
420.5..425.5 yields 0.307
